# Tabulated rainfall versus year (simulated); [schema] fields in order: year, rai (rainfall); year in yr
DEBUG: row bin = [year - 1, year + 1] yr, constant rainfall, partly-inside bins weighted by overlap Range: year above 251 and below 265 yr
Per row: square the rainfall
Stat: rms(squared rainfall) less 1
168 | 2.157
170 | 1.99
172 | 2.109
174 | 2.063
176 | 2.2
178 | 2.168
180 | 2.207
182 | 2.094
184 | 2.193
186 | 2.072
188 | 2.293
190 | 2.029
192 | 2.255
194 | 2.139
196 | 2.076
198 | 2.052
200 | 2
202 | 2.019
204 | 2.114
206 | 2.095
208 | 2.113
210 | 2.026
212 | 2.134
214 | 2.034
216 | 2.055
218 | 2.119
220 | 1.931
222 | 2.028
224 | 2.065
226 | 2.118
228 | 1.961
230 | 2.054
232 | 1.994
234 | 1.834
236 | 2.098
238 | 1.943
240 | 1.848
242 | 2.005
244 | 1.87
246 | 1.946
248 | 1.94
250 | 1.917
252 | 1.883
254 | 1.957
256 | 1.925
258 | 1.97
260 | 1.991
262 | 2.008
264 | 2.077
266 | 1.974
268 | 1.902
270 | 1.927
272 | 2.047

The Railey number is 2.90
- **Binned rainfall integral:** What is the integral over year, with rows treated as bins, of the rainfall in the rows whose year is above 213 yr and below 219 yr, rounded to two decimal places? 12.42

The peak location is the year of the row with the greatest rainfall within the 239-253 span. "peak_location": 242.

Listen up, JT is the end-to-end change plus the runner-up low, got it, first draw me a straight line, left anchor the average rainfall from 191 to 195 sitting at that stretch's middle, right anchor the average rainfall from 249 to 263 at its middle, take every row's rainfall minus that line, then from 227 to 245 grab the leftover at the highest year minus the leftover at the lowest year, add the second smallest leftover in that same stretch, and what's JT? -0.19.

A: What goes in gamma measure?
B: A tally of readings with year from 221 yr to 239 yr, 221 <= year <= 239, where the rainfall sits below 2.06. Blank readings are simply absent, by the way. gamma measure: 6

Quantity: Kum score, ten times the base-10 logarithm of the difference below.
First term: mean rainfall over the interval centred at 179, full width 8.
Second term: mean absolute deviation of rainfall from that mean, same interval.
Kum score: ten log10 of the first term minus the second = 3.3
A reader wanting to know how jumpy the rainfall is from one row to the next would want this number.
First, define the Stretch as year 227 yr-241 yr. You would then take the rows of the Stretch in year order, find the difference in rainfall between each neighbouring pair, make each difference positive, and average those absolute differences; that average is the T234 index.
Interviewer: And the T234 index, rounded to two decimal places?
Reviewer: 0.14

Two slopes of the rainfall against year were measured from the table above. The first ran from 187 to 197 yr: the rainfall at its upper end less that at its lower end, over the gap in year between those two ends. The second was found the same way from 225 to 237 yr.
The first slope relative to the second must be 13.6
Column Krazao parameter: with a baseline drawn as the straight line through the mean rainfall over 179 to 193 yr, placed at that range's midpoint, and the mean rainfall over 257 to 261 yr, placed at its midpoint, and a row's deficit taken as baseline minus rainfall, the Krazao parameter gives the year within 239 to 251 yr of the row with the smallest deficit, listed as 242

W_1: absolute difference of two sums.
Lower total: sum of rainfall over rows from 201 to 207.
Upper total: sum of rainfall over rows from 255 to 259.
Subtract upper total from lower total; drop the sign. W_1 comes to 2.3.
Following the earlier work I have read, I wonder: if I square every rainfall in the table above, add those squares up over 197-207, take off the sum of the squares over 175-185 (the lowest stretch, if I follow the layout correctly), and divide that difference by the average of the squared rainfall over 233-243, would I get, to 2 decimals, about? -0.65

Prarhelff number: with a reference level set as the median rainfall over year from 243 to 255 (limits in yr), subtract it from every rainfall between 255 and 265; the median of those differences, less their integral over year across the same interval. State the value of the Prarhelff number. -0.59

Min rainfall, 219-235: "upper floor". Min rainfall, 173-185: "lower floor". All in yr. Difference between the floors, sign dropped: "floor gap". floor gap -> 0.23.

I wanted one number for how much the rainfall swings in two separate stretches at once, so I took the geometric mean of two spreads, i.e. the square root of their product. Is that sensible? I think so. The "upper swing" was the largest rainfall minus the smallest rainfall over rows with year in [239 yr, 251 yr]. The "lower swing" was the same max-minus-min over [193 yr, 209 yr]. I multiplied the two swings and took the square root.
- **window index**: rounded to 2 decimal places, 0.15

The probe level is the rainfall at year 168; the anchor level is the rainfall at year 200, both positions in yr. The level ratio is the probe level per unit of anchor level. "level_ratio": 1.08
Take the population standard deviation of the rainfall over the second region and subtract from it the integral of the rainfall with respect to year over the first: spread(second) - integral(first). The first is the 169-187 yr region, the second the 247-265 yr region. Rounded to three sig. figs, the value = -38.1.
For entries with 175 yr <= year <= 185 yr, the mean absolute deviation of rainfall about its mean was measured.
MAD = 0.033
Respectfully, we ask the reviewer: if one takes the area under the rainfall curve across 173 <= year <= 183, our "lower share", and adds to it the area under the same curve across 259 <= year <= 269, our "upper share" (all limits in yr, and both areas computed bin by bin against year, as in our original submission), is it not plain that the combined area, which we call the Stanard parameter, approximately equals 41.4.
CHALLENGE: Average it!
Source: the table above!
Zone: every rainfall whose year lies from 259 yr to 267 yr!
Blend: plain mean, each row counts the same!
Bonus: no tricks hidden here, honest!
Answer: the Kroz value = 2.01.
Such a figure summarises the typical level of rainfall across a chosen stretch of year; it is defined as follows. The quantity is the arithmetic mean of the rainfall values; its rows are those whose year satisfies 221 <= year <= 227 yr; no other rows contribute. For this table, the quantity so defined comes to 2.07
